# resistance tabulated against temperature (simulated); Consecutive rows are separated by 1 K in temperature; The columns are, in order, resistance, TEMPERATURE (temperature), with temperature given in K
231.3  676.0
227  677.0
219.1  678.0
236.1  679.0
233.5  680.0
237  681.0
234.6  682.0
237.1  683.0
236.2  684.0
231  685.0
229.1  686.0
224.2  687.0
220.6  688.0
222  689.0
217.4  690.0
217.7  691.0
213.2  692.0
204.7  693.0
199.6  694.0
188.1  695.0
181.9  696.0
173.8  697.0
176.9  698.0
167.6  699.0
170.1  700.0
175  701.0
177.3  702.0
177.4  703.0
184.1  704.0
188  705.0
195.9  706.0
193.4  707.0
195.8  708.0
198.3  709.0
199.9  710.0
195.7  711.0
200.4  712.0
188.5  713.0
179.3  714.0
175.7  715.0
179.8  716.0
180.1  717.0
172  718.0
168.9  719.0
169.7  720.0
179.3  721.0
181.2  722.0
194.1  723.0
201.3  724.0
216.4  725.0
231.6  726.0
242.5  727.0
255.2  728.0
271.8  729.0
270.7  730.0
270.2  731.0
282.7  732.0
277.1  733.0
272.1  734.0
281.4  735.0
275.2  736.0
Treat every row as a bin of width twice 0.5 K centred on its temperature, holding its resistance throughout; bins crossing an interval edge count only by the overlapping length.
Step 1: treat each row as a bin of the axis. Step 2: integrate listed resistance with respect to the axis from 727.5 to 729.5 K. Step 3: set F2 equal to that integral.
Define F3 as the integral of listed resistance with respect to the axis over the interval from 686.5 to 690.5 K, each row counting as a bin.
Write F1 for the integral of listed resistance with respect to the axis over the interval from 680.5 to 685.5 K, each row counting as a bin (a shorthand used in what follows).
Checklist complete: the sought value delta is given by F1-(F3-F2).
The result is 819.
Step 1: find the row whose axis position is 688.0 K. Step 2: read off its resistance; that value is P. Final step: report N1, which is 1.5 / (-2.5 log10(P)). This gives -0.256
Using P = 220.6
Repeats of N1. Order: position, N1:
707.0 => -0.262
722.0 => -0.266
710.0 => -0.261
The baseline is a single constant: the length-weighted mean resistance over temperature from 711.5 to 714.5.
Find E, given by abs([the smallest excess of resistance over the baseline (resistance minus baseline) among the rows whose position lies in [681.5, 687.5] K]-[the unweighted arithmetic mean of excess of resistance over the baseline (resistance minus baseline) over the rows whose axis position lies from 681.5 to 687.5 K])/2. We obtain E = 3.9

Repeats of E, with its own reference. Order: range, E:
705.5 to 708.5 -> 0.8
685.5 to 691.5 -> 2.2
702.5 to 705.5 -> 2.9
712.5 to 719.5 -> 4.4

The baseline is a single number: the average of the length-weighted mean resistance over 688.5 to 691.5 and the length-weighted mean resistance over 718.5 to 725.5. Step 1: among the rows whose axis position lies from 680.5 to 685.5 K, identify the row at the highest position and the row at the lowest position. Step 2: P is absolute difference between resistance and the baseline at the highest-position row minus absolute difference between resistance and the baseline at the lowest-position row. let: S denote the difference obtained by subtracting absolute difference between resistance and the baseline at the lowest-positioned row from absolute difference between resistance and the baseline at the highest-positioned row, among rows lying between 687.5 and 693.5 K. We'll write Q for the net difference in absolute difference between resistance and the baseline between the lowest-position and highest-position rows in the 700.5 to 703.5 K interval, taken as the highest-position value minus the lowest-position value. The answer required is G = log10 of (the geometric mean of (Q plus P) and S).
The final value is 1.1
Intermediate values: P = -6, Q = -2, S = -16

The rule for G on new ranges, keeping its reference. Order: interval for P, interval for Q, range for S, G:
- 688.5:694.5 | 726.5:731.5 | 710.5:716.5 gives 1.1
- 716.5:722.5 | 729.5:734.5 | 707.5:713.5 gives 0.2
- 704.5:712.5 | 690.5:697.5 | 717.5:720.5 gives 0.4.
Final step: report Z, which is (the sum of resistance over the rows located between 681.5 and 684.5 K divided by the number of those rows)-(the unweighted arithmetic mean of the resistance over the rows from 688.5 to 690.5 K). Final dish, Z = 16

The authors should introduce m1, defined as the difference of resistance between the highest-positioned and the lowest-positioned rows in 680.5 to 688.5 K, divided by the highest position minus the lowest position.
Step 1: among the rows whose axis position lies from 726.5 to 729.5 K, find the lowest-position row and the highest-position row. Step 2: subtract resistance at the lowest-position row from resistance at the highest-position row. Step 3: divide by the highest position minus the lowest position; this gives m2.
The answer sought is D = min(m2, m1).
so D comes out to -2.3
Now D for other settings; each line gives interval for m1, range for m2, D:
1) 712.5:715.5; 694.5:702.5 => -6.4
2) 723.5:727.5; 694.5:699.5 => -5.1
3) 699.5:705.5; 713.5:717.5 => 0.3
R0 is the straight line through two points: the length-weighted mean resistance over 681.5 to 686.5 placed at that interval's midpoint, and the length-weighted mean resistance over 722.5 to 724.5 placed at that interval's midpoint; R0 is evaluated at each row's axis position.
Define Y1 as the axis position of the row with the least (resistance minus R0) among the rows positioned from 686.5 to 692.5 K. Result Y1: 692.0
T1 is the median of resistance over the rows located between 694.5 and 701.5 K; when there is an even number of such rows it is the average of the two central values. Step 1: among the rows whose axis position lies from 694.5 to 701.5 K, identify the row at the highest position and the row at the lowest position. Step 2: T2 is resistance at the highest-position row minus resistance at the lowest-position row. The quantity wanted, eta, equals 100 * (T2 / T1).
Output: -7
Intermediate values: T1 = 175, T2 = -13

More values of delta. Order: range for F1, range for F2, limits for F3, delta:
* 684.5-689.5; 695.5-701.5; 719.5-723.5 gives 1448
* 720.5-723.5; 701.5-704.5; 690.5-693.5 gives 458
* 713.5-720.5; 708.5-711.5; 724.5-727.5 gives 1129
